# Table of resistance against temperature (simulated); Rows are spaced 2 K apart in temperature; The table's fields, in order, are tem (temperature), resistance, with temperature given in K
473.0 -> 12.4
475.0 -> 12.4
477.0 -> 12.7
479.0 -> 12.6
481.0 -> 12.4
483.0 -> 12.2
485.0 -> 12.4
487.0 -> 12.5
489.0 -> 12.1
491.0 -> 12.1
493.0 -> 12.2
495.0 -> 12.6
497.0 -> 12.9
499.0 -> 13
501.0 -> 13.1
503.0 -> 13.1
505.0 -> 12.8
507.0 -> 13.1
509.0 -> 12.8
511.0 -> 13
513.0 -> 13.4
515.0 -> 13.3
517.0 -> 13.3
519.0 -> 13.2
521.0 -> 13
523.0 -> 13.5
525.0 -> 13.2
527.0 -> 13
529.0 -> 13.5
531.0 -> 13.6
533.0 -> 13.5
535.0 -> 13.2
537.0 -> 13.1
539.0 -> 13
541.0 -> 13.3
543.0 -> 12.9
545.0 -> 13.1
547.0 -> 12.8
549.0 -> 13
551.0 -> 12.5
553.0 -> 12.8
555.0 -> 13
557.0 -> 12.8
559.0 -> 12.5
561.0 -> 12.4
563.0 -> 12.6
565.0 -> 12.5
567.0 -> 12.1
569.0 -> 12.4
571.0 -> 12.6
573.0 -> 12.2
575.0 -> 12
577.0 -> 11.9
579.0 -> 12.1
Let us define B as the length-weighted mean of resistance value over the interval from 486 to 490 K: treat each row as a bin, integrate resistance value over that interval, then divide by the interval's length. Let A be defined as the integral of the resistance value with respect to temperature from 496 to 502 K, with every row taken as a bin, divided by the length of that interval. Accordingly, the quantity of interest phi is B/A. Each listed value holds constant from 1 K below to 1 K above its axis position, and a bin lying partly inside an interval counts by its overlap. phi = 0.95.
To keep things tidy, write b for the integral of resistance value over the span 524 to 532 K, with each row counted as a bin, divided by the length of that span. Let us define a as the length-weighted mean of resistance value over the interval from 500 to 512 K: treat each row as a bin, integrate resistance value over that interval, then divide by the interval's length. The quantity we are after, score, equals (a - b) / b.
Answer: -0.026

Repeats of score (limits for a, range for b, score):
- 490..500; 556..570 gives 0.007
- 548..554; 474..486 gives 0.025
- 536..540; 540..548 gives 0.002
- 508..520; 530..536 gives -0.020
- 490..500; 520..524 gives -0.052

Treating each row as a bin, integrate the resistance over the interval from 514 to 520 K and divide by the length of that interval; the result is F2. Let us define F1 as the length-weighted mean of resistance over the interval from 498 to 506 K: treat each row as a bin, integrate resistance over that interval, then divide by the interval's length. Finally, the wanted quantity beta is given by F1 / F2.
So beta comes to 0.98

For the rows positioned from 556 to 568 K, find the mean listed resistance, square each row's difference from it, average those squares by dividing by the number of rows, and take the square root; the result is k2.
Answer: 0.211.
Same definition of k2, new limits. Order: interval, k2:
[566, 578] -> 0.238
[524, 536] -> 0.213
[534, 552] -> 0.223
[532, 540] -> 0.187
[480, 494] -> 0.148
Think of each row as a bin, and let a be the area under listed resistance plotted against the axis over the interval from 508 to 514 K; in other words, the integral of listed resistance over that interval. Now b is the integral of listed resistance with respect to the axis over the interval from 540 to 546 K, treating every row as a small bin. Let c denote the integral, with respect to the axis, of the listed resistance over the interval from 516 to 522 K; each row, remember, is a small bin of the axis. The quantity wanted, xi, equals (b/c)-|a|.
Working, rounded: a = 78.4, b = 78.6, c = 79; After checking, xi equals -77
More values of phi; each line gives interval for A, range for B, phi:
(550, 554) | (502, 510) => 1.02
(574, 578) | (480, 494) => 1.03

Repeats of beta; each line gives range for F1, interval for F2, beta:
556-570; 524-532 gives 0.94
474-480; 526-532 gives 0.94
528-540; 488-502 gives 1.06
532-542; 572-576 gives 1.09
